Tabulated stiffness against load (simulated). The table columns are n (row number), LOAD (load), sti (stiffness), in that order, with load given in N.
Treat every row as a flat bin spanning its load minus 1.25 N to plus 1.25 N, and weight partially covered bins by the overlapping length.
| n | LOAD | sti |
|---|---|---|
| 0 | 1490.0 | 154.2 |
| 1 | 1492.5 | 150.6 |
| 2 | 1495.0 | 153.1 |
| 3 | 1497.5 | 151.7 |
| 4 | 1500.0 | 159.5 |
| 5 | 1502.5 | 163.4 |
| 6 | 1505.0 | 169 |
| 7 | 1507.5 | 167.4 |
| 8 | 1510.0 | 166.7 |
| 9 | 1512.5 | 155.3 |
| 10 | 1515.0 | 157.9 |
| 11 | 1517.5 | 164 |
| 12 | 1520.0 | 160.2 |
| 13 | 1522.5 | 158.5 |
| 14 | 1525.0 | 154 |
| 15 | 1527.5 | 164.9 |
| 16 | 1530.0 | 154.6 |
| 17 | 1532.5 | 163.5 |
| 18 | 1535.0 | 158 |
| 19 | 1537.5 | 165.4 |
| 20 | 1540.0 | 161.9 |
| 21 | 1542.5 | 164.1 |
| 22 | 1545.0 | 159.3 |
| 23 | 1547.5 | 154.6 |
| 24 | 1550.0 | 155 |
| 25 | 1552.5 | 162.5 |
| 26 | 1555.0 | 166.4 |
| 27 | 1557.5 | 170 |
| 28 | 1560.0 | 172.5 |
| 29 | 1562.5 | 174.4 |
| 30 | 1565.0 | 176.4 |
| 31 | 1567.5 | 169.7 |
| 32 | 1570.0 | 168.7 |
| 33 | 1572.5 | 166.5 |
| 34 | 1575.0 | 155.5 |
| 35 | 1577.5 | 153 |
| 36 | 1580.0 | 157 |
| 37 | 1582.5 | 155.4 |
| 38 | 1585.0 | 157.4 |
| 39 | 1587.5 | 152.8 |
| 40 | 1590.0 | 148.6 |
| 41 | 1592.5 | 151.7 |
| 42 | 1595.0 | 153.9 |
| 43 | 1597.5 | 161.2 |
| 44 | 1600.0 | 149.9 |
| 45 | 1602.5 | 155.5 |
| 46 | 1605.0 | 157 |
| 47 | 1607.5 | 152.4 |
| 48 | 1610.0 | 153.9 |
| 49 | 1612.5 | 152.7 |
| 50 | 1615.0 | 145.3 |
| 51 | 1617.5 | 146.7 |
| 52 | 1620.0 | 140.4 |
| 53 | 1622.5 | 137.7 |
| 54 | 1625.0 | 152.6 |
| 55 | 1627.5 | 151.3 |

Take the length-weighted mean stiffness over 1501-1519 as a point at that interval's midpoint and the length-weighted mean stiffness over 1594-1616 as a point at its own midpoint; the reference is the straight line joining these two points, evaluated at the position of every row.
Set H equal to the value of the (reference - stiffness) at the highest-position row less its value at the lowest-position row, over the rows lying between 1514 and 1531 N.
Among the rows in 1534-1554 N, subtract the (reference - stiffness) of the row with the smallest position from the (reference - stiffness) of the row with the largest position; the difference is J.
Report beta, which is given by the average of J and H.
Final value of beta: -2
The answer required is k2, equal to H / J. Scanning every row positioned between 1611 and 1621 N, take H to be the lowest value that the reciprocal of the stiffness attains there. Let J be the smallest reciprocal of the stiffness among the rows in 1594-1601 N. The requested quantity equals 1.06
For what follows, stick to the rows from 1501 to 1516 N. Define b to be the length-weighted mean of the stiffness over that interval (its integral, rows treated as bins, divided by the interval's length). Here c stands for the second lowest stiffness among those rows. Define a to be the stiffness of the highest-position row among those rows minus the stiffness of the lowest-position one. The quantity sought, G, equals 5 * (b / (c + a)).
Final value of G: 5.36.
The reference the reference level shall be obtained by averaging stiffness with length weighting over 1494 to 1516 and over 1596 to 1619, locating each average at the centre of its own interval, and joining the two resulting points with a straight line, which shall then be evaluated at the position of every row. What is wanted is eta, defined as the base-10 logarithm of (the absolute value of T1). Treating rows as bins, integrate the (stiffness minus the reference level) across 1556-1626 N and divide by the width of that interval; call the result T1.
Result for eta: 0.5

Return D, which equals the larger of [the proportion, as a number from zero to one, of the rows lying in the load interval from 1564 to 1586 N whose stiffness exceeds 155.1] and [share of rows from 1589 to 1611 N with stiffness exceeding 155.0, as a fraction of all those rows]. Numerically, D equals 0.89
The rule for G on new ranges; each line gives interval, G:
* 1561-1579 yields 6.20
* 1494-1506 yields 4.71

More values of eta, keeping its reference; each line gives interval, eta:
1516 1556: 0.3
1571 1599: 0.2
